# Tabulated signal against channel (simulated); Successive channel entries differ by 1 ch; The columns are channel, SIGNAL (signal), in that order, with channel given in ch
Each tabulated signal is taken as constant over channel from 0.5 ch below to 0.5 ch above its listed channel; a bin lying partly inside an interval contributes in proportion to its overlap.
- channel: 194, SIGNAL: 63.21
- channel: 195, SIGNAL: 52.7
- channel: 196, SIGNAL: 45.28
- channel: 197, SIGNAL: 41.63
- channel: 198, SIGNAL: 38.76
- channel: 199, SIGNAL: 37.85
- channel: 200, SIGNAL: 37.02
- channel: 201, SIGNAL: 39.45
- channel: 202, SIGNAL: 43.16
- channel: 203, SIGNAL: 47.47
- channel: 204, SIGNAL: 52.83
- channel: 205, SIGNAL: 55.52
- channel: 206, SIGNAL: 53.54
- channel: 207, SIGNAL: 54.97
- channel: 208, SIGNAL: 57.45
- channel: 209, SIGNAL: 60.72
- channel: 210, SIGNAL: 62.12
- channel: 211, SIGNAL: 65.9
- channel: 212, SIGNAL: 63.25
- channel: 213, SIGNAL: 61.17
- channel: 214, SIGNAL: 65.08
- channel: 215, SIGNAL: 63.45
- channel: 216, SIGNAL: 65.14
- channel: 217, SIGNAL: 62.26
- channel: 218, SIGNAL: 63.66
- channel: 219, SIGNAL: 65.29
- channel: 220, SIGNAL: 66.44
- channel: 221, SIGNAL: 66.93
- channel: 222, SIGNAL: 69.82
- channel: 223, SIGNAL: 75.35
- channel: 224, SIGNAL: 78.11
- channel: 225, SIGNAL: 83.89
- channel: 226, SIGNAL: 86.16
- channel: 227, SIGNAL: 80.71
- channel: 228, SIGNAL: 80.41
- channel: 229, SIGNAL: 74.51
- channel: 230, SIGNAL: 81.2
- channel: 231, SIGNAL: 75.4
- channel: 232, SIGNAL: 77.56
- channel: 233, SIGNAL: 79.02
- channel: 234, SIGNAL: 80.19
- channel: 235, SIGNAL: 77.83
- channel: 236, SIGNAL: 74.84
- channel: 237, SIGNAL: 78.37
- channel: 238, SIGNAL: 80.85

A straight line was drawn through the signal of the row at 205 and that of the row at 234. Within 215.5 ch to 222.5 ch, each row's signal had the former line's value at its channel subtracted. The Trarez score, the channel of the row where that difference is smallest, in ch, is 217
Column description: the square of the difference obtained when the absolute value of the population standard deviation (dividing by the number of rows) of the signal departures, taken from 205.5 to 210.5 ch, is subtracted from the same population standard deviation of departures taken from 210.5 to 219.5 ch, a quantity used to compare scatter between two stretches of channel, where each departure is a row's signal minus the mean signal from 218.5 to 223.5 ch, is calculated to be 3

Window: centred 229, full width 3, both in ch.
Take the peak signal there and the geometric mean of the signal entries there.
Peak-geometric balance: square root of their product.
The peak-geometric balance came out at 80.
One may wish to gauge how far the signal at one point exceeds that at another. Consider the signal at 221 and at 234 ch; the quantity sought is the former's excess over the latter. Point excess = -13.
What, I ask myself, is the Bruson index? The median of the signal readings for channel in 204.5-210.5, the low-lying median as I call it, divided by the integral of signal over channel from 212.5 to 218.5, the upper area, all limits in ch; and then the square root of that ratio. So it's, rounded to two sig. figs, 0.39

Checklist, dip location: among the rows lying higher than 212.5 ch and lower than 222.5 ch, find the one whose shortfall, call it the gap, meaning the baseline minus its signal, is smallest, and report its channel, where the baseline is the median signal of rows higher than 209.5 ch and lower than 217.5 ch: 222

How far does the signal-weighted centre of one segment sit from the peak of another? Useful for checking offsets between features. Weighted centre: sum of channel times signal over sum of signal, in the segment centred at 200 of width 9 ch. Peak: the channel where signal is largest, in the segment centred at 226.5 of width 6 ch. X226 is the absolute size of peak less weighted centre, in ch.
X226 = 25.8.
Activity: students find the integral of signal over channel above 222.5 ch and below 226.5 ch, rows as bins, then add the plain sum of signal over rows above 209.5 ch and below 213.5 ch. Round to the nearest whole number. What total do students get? 576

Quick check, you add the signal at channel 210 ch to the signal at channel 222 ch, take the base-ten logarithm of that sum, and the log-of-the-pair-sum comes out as 2.12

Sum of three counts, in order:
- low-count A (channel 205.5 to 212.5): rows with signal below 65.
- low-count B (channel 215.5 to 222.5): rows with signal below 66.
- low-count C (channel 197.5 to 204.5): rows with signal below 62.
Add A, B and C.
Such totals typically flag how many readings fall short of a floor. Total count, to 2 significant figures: 17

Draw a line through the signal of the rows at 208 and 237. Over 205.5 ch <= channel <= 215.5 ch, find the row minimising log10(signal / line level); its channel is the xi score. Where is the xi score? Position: 206 ch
